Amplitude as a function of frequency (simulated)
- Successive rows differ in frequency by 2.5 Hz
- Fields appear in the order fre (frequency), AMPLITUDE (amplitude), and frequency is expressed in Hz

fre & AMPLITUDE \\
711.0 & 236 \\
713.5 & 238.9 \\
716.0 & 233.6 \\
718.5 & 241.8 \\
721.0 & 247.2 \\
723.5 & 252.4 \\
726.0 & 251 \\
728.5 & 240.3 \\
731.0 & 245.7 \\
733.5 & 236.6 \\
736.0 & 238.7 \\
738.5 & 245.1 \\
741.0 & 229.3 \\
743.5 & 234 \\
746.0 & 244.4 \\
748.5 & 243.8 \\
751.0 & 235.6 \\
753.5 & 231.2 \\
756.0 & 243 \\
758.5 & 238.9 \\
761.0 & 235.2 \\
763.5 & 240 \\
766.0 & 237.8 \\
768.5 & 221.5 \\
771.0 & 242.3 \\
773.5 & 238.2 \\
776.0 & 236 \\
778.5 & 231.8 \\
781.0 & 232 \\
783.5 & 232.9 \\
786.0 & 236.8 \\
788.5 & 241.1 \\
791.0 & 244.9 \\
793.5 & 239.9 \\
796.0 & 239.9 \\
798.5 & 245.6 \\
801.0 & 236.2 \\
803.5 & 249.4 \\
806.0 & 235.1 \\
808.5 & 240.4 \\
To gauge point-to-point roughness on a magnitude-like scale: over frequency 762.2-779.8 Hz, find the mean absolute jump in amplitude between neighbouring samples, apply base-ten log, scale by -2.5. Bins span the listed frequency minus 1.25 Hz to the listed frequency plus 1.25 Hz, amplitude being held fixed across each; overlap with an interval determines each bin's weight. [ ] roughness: -2.3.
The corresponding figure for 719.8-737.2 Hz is -1.9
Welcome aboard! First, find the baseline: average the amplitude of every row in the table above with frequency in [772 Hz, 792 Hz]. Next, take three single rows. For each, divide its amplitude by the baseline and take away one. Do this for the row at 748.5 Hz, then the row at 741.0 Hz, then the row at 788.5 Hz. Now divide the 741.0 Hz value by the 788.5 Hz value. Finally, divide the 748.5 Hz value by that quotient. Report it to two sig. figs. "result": -0.018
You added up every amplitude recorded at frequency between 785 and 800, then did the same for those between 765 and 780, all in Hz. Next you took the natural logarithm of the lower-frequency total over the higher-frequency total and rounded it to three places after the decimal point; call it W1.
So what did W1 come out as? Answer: -0.028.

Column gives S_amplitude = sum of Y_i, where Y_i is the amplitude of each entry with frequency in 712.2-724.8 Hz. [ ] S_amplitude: 1214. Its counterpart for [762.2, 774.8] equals 1180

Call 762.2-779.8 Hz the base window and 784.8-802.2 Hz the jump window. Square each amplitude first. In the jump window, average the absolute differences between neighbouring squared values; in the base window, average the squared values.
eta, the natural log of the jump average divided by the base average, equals -3.20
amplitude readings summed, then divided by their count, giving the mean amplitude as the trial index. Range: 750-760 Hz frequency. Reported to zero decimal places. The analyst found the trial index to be 237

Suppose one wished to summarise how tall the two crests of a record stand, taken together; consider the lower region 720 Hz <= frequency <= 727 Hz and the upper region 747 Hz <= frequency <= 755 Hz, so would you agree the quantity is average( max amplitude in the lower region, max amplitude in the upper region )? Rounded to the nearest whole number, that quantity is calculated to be 248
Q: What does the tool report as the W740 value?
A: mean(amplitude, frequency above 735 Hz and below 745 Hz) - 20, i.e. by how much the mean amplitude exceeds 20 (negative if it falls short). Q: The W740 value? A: 217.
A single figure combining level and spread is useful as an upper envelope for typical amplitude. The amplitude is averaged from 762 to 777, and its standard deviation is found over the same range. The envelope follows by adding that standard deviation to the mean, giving 243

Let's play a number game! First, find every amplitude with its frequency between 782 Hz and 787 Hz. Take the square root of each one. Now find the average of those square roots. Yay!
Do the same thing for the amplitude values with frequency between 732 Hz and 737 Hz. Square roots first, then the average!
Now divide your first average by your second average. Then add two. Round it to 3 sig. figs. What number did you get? 2.99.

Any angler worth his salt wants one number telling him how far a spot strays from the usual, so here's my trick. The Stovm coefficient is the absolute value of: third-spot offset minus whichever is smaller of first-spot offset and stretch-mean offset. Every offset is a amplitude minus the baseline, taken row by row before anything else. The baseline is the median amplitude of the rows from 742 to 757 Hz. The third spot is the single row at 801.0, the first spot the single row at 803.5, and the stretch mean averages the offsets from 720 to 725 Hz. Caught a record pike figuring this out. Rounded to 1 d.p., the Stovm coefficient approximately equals 13.2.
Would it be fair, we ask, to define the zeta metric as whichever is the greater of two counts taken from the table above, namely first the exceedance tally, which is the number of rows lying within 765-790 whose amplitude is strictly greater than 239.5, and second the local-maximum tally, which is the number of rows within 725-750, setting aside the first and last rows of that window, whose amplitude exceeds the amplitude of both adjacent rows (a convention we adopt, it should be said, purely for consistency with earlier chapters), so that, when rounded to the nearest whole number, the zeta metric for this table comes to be 3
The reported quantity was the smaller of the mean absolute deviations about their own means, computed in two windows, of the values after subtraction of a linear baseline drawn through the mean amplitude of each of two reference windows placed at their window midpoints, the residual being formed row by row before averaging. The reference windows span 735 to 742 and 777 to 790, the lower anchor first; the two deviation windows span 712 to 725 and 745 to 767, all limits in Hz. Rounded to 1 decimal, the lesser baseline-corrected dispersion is 3.4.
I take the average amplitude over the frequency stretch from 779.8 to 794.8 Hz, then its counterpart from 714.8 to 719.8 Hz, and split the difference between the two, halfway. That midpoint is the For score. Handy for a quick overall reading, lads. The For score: 238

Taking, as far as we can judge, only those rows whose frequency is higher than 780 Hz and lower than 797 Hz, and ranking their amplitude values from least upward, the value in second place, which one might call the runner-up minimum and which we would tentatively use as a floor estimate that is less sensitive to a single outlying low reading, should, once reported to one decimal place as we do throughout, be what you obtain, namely 232.9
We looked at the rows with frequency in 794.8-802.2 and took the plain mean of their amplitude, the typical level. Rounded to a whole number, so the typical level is 241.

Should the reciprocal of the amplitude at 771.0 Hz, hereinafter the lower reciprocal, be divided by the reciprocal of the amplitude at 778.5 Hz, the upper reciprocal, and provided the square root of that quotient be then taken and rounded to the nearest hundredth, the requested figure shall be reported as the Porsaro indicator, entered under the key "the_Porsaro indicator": 0.98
